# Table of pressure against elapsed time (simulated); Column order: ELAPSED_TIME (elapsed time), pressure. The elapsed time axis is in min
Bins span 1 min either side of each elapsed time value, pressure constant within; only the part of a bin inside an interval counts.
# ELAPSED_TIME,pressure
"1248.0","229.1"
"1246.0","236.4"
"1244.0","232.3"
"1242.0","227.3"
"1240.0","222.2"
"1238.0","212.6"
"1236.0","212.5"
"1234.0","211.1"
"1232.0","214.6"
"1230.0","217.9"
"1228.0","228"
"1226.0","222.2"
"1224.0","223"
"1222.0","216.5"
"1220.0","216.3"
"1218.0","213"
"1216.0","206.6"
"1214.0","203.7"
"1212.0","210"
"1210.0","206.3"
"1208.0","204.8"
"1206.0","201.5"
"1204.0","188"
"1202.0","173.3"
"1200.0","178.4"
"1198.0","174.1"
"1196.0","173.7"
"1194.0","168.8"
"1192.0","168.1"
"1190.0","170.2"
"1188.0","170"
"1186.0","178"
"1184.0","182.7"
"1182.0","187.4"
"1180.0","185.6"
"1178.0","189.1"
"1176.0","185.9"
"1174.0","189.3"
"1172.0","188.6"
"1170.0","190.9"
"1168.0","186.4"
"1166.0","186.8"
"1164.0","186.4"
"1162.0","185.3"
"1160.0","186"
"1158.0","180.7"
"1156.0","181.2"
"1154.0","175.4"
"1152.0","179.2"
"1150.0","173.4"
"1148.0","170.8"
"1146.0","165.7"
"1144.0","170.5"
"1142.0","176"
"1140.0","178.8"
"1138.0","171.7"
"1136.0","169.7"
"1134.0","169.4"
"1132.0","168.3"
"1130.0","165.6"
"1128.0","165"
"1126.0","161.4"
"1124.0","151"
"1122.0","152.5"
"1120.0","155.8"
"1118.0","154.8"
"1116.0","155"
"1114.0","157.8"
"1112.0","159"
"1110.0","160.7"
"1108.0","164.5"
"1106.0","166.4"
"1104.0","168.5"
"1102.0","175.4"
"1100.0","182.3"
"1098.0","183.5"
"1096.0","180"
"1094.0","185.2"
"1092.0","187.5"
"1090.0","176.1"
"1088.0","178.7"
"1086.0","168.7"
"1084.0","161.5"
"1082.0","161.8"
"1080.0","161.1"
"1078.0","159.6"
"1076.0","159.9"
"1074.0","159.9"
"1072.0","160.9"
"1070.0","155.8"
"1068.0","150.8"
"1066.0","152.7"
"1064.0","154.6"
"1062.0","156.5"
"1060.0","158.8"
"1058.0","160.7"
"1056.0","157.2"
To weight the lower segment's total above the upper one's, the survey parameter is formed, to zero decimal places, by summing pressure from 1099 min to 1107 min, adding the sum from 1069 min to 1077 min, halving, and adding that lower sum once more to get 1301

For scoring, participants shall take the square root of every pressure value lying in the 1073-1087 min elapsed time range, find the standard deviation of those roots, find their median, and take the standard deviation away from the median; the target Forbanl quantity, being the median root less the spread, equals 12.6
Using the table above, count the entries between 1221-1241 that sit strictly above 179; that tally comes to 10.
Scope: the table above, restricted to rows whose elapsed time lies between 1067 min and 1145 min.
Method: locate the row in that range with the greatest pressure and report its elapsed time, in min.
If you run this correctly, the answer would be 1092.0 min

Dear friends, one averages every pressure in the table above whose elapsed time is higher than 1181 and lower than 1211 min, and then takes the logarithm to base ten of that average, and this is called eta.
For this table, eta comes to 2.26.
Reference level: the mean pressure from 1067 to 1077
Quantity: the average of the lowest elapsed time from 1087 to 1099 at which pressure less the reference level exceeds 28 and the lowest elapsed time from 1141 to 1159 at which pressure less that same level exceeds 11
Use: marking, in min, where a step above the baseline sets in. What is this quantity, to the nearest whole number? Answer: 1117 min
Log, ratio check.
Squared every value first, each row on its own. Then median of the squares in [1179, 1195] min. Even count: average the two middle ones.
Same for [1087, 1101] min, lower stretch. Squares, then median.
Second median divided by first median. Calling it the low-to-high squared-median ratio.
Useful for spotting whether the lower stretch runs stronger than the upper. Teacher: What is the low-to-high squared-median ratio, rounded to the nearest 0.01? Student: 1.10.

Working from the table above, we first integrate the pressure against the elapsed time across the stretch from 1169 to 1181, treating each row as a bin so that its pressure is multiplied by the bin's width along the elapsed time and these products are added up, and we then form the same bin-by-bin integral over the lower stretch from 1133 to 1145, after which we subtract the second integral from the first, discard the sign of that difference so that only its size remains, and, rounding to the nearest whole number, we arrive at 187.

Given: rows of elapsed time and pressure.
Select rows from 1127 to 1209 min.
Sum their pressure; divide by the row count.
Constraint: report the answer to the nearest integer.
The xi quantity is 179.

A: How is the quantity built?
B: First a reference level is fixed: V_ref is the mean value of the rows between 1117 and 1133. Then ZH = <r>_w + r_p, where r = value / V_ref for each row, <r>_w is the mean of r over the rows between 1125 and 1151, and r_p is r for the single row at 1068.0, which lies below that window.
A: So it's 2.01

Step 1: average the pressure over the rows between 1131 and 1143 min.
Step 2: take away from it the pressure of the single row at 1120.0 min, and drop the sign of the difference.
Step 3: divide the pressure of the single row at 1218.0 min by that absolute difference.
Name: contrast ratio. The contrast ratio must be 13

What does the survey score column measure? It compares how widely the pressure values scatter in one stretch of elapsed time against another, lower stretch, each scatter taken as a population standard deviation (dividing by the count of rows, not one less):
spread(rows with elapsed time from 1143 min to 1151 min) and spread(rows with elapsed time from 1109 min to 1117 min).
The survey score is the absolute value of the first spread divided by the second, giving 1.3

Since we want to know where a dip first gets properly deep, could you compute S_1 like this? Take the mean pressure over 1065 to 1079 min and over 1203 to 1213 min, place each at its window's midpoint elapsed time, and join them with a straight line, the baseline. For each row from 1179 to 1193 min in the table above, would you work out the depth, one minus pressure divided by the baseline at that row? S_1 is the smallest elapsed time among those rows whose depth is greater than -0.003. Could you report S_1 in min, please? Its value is 1180.0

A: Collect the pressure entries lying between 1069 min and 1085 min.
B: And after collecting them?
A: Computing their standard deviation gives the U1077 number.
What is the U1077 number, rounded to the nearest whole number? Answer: 2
